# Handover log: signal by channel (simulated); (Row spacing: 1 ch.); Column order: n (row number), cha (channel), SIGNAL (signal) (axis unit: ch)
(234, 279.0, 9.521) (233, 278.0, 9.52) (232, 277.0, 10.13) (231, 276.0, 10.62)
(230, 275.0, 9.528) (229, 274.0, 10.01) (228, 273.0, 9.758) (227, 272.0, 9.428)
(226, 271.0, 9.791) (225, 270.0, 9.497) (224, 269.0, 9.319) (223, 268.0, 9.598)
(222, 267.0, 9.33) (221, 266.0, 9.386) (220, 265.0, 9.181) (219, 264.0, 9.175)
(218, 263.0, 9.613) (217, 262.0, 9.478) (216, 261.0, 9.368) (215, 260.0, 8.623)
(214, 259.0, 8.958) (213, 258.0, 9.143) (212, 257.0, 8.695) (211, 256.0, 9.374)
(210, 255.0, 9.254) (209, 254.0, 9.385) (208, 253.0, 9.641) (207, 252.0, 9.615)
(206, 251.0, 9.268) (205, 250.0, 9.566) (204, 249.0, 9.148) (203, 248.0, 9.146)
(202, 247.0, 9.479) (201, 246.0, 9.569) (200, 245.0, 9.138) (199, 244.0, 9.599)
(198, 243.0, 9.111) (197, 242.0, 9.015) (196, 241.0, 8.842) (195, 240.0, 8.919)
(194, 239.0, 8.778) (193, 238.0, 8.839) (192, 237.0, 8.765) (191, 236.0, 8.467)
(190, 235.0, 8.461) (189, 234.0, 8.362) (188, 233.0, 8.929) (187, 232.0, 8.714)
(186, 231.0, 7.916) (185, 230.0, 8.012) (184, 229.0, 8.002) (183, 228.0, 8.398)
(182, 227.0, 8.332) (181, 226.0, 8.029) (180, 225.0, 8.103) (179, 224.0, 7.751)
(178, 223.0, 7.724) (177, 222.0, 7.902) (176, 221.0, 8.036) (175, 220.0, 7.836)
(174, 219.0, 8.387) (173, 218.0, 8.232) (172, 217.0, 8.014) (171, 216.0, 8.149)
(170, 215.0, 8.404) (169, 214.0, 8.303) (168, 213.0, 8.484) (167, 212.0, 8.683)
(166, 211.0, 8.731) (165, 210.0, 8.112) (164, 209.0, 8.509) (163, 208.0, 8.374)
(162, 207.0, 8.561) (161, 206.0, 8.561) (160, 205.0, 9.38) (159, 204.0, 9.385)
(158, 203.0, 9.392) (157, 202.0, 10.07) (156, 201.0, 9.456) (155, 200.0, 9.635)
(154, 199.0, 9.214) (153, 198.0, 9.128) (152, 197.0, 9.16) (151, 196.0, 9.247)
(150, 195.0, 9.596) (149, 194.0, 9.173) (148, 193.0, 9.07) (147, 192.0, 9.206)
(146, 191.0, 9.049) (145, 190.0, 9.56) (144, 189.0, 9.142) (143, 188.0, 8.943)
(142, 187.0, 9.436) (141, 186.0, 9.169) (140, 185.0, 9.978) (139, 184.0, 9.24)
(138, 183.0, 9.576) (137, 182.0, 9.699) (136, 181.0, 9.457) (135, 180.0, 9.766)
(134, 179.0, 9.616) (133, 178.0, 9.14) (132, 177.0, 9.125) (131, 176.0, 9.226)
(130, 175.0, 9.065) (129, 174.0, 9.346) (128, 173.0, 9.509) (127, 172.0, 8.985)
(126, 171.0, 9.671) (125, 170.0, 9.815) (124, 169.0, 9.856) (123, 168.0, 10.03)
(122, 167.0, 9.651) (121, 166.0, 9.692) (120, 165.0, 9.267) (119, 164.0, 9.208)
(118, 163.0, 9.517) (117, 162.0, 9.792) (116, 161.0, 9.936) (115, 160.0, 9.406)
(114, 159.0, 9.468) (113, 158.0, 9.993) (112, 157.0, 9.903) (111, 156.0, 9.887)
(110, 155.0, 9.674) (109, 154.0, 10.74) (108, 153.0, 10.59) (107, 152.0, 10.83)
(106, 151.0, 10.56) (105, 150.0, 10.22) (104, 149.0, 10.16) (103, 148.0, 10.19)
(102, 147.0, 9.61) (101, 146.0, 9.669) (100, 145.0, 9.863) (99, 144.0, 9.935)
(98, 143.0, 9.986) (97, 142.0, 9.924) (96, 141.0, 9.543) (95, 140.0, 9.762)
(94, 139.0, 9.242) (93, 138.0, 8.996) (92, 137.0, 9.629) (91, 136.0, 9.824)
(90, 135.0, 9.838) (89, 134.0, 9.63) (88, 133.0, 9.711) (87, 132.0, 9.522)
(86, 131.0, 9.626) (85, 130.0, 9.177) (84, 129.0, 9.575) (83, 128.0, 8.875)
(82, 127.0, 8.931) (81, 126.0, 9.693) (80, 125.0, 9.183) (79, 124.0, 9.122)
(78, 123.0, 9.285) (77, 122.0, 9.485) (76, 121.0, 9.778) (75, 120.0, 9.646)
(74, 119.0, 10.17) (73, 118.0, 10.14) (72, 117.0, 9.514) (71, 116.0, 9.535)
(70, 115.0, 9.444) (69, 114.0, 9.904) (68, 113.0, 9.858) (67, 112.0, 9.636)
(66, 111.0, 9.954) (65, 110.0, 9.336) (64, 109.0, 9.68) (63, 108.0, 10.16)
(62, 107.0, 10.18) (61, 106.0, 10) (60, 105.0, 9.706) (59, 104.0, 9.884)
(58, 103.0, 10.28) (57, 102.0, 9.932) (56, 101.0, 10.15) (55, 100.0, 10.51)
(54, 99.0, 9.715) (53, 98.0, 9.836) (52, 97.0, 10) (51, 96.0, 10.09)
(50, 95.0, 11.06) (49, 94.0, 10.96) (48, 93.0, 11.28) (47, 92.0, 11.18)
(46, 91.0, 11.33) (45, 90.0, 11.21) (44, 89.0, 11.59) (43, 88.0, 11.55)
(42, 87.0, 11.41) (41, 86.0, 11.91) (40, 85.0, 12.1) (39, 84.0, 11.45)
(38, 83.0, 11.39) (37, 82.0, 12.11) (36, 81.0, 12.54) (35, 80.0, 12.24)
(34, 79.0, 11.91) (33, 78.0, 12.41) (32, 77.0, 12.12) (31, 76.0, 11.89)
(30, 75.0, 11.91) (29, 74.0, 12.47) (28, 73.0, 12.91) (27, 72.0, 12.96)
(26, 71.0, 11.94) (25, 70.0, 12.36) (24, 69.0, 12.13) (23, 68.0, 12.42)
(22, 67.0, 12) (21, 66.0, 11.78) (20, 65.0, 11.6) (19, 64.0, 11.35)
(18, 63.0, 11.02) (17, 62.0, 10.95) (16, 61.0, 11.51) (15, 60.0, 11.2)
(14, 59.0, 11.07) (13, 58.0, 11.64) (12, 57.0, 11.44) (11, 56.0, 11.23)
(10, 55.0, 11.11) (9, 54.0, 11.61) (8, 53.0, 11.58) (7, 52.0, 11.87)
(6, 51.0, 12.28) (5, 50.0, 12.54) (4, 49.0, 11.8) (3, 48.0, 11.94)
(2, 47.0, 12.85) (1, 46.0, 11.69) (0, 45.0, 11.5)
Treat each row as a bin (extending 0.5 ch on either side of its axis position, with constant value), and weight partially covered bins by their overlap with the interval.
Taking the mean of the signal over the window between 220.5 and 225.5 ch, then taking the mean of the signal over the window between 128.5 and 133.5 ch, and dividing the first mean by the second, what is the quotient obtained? 0.83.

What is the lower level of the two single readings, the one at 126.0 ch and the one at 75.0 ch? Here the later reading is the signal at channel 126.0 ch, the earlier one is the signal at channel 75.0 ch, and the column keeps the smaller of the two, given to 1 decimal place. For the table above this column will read 9.7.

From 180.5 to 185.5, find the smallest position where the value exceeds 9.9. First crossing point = 185.0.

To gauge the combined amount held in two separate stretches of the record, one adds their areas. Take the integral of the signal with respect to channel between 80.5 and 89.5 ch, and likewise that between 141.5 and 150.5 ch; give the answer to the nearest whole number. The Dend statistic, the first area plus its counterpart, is 196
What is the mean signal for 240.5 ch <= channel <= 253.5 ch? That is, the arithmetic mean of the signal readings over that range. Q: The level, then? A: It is 9.3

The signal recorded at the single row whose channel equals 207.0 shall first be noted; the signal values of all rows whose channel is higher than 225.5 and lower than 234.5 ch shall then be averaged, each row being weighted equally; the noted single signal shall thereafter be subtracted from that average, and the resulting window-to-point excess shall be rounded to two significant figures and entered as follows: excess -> -0.26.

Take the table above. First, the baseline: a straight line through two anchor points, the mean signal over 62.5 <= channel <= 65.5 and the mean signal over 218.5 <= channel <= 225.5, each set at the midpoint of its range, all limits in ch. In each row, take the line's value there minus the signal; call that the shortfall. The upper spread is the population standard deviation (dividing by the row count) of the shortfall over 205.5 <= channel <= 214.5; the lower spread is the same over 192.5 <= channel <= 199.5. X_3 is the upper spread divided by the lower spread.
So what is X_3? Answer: 1.1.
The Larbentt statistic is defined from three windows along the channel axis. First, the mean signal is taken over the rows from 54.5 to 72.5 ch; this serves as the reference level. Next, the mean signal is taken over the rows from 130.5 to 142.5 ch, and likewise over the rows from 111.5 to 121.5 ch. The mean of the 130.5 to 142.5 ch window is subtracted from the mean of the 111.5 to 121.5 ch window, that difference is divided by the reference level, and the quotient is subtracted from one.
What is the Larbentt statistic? 0.99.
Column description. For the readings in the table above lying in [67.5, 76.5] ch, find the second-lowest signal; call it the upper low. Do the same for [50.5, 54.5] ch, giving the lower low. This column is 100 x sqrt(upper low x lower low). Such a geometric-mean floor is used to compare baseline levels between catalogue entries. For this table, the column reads 1176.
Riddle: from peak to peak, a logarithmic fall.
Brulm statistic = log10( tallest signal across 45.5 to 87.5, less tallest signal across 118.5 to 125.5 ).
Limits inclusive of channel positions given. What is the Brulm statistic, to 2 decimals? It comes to 0.45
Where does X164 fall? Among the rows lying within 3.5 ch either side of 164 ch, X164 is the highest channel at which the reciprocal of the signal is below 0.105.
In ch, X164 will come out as 167.0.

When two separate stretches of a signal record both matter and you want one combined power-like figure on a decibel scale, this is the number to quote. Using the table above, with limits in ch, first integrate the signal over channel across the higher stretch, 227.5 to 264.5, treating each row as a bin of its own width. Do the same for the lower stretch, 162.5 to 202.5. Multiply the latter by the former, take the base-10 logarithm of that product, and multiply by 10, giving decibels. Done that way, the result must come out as 51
